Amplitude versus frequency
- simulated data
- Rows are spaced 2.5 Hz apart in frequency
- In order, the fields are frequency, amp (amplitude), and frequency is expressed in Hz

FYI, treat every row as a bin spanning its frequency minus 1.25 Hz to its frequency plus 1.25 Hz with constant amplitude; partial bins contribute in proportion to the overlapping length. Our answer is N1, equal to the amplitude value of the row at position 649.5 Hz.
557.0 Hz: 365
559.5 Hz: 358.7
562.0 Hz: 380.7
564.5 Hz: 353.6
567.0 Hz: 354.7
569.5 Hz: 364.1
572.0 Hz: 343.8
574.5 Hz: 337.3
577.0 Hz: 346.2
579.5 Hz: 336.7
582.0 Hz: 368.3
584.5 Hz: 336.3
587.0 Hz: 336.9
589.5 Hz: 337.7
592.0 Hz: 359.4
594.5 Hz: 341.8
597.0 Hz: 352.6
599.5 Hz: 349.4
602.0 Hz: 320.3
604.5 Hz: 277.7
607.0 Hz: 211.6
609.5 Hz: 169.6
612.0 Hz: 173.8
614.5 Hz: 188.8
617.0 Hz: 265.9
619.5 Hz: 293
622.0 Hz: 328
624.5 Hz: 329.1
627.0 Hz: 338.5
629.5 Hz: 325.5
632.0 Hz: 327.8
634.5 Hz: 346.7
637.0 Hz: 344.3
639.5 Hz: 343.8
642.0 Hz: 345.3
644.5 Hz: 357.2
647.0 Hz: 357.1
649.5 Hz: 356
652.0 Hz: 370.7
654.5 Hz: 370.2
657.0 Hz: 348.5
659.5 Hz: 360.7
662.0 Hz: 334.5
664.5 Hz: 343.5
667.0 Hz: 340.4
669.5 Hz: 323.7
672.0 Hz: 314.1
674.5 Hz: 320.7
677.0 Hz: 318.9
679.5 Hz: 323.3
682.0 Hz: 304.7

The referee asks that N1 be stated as 356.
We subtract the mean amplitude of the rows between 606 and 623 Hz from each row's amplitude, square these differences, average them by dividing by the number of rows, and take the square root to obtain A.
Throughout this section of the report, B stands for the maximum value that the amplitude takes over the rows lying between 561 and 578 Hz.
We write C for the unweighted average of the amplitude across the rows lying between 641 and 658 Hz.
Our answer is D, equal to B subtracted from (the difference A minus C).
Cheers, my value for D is -680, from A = 58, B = 380.7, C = 358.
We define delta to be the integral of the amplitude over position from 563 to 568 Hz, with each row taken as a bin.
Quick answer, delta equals 1777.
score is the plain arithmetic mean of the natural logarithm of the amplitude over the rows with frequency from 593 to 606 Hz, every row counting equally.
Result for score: 5.79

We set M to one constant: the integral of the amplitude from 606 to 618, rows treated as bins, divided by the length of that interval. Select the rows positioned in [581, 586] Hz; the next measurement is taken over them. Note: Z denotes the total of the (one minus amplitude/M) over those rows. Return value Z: -1.52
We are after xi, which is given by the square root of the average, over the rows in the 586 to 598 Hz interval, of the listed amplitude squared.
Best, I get 346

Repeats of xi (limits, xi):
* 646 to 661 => 361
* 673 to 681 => 321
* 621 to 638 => 334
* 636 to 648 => 350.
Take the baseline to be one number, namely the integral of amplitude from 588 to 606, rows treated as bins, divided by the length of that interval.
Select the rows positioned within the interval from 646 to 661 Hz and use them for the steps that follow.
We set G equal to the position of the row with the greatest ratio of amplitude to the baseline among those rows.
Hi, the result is 652.0 Hz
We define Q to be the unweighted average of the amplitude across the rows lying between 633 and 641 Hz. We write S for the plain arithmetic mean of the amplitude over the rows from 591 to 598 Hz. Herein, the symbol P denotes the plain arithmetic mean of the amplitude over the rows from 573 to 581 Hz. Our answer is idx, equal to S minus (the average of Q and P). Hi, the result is 9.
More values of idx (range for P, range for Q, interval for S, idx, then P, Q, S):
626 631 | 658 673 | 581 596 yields 13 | 332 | 336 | 347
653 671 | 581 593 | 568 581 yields -1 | 346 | 348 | 346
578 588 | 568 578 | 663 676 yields -18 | 345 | 348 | 328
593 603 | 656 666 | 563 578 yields 6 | 341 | 347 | 350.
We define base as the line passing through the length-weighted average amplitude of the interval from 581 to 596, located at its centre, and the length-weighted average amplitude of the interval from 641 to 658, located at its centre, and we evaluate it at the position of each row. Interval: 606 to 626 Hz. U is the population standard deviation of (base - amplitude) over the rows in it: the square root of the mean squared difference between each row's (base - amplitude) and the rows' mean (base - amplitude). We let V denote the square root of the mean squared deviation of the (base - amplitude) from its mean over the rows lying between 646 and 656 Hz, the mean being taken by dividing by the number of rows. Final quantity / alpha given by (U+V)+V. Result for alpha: 75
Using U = 62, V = 6.5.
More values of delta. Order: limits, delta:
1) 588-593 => 1737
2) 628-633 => 1636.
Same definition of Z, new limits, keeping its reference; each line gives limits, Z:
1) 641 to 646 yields -1.51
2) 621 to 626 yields -1.28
